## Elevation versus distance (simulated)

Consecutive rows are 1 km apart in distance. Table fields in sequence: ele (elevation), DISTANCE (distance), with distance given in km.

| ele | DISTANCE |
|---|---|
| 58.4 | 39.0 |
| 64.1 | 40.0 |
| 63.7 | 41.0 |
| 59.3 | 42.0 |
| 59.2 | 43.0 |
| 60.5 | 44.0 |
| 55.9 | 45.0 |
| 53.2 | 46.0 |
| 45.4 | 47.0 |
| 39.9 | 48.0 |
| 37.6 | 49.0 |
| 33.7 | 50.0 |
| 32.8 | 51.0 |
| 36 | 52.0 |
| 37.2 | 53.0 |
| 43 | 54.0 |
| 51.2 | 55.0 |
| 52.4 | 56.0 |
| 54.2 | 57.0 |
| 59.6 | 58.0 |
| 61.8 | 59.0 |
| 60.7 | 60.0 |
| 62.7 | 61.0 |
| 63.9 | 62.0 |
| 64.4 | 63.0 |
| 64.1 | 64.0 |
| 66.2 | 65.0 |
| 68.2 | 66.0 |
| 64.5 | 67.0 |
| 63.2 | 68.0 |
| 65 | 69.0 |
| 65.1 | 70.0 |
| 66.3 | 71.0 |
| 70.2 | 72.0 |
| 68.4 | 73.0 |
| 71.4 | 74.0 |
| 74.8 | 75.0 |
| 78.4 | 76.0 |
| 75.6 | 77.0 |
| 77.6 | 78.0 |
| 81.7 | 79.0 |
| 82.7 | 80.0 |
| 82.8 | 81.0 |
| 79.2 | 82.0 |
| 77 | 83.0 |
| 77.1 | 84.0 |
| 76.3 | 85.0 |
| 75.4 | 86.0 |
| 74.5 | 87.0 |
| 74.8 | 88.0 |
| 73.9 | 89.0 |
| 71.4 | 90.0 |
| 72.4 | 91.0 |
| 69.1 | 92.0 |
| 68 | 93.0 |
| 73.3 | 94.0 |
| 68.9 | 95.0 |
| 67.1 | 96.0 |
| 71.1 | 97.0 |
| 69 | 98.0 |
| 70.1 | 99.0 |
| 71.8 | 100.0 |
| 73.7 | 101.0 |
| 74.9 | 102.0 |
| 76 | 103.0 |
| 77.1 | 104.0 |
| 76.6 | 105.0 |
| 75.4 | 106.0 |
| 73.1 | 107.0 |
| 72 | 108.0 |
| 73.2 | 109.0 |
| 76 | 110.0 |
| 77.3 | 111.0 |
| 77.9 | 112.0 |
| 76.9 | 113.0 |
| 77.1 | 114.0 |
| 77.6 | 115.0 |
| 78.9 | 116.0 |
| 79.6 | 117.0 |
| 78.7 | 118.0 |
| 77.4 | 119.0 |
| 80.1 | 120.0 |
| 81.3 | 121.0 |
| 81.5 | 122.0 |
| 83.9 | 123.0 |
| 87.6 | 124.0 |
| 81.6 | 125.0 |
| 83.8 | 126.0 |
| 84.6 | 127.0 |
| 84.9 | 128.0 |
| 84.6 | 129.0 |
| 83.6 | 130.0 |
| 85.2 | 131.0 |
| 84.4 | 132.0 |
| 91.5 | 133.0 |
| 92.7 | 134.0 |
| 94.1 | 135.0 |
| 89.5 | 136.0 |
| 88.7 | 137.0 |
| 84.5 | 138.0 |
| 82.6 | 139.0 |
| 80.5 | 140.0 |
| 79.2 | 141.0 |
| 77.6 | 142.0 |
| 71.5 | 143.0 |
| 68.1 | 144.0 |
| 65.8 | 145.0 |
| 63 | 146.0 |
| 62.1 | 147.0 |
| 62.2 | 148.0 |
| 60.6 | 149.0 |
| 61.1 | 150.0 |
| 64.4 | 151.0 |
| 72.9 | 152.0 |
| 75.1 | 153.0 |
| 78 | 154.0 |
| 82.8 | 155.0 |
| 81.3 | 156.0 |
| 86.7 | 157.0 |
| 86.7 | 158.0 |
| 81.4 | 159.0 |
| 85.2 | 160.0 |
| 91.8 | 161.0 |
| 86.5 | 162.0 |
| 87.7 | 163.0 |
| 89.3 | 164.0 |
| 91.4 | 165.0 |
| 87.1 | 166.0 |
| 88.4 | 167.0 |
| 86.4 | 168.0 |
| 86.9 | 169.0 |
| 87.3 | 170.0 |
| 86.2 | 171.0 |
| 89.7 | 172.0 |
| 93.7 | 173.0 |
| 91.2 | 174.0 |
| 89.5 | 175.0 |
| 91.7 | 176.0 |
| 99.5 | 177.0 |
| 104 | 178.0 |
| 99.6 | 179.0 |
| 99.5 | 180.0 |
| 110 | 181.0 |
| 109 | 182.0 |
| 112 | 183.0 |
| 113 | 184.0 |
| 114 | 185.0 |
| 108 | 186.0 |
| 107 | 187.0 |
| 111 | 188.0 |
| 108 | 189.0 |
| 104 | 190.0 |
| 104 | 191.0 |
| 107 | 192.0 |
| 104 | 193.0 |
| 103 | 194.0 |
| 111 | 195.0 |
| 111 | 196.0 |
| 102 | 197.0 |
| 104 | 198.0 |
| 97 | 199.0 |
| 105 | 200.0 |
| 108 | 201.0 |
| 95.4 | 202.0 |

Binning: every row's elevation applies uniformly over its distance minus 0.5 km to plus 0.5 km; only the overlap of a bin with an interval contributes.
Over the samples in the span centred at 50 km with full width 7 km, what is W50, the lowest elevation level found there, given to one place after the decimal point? 32.8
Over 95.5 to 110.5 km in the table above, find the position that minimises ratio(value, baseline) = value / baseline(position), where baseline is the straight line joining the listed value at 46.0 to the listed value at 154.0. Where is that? 96.0 km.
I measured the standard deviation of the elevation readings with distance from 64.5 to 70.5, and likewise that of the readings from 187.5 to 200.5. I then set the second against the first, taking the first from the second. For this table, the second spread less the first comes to 2.4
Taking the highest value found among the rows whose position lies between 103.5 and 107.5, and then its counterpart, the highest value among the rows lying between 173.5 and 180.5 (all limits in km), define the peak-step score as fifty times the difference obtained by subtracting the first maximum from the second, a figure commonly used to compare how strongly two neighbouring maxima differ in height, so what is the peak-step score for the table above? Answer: 1345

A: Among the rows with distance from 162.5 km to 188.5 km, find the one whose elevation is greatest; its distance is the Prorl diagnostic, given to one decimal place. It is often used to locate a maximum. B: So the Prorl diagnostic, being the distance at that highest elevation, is 185.0 km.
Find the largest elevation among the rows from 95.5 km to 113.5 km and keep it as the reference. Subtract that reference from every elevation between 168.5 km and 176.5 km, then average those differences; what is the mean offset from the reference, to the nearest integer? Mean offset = 12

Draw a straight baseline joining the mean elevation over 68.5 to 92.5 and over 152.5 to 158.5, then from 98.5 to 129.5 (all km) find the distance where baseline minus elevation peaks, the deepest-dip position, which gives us 99.0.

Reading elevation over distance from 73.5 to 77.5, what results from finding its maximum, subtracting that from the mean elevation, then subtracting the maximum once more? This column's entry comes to -82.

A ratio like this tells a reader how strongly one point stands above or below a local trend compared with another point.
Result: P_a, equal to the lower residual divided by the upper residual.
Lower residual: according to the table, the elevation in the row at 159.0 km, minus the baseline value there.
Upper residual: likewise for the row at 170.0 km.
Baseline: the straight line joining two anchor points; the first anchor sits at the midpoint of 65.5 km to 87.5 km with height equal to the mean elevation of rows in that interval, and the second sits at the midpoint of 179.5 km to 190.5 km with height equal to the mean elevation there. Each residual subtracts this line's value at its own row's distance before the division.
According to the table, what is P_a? 1.14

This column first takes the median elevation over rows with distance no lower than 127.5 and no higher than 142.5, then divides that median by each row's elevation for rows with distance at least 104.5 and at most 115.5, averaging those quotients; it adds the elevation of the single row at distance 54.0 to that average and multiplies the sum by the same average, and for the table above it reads 49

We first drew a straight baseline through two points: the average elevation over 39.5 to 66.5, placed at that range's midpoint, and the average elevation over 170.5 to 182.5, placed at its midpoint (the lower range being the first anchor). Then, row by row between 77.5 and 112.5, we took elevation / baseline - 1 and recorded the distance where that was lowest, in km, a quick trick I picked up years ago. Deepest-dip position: 96.0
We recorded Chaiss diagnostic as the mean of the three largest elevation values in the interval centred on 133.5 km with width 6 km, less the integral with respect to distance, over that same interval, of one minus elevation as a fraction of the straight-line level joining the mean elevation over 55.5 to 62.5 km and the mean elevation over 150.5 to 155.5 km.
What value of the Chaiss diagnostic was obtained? 94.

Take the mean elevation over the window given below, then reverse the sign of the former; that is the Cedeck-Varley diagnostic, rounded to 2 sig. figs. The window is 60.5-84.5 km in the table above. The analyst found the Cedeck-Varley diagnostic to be -71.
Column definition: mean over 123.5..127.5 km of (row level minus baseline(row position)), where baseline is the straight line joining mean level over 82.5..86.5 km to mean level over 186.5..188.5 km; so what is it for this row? -5.0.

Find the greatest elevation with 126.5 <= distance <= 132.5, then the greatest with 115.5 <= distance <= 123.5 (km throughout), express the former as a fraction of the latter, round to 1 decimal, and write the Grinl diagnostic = 1.0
